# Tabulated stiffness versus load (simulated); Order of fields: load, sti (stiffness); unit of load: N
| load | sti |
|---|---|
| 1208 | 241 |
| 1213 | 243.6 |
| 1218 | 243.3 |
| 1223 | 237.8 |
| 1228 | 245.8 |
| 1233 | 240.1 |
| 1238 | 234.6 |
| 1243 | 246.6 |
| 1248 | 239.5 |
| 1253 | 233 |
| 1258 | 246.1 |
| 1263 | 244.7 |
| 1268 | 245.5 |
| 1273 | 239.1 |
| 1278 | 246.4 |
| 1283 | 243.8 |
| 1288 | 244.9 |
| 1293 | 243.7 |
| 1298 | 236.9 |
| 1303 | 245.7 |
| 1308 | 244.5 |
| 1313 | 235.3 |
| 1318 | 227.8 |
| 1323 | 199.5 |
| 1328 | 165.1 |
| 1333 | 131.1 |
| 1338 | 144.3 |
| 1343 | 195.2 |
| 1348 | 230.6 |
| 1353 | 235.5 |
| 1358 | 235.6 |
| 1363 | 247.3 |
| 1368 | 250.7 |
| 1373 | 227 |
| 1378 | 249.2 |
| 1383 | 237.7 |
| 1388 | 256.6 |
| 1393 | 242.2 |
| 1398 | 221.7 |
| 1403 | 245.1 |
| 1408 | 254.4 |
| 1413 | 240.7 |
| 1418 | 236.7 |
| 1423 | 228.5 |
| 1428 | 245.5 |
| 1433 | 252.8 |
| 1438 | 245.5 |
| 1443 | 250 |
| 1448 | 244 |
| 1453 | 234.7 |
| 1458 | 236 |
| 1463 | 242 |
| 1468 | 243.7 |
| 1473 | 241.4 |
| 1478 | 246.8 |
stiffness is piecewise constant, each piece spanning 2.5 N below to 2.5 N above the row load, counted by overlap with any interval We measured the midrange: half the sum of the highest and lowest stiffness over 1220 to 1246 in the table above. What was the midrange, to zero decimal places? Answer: 241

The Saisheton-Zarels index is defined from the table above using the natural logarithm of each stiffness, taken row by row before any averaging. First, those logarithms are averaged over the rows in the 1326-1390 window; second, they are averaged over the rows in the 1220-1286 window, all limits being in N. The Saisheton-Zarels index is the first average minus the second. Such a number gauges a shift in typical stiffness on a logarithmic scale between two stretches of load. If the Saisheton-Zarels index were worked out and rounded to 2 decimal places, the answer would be -0.13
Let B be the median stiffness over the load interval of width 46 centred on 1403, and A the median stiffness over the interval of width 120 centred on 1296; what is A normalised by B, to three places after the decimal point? 0.989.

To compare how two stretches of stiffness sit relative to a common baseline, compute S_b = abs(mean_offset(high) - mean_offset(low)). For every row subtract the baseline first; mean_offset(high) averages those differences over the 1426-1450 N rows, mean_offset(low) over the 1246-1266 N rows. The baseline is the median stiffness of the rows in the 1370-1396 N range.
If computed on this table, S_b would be 7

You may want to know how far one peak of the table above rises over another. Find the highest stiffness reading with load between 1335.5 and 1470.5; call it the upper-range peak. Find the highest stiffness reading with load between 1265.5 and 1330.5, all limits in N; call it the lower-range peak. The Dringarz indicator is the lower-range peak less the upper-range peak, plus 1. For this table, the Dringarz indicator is -9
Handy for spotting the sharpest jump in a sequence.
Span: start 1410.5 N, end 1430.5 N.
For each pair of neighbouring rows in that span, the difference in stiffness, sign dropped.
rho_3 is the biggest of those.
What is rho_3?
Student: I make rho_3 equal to 17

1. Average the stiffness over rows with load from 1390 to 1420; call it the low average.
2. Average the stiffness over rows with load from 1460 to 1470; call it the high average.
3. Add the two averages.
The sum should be 483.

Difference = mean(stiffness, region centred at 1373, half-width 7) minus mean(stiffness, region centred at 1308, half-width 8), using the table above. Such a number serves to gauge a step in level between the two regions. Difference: 0.5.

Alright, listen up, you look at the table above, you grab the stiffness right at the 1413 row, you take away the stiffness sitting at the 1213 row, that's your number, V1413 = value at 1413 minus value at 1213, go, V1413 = -3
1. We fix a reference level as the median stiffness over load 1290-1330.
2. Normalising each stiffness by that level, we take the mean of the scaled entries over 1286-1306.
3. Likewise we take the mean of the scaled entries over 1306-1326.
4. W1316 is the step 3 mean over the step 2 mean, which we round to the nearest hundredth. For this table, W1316 0.93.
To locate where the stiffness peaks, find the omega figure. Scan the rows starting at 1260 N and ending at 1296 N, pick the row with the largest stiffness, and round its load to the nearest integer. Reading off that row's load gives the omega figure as 1278 N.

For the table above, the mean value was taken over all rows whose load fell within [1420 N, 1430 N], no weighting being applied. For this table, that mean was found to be 237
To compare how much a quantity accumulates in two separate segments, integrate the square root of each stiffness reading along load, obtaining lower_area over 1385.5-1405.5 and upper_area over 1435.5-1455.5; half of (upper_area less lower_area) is 0.7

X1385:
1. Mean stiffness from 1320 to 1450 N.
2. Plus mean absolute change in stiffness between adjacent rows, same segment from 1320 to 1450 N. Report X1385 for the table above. 243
